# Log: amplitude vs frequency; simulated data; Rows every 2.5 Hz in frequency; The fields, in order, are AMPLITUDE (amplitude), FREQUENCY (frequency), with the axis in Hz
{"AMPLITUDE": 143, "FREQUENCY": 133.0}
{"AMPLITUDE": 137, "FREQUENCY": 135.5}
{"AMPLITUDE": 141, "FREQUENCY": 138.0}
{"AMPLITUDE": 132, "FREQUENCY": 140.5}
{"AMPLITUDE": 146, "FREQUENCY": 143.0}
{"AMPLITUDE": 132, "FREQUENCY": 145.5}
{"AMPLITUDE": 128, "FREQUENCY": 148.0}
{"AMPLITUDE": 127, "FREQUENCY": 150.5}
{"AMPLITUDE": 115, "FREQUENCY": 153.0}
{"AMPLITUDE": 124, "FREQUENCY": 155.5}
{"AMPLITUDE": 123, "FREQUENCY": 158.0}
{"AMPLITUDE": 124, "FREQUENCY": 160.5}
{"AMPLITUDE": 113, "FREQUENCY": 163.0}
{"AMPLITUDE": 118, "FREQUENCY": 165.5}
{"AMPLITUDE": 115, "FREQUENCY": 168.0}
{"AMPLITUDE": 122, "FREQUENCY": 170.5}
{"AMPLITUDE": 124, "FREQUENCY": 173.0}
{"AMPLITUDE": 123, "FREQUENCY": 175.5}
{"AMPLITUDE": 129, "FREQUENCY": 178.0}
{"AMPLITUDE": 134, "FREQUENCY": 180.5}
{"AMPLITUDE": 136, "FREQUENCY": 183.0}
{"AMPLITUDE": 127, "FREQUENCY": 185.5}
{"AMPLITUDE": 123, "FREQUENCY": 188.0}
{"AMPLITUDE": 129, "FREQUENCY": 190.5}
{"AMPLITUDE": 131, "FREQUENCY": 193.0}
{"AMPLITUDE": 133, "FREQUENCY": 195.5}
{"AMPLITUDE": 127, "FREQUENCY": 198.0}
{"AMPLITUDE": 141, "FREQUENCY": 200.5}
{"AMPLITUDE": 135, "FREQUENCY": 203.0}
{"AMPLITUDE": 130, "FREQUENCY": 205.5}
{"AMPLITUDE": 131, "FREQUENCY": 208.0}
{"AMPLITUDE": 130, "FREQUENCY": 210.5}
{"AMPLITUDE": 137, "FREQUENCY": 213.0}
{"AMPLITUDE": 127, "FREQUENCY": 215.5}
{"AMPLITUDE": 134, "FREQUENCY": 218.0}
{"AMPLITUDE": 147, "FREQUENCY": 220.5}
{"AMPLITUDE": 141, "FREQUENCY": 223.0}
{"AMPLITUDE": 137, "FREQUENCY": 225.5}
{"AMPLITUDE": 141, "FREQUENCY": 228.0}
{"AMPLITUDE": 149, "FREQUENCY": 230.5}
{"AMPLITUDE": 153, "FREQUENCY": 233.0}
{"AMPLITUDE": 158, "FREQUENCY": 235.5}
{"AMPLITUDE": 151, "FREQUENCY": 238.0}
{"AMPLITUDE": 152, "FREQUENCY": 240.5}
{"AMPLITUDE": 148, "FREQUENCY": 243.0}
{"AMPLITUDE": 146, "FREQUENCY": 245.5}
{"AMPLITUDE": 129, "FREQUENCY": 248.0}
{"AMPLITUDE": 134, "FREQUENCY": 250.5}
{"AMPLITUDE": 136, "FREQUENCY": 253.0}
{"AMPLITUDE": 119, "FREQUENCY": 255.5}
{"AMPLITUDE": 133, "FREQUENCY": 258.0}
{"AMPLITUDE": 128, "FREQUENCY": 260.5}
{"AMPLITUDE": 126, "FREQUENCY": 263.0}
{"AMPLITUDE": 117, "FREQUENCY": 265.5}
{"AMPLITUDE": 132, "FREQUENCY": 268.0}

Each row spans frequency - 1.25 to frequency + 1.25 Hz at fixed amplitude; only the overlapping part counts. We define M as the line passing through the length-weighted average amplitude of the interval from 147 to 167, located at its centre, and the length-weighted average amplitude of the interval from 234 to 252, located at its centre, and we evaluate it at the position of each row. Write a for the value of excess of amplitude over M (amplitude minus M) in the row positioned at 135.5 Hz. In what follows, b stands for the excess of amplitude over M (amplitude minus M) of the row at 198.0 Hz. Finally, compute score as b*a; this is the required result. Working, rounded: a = 22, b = -6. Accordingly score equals -126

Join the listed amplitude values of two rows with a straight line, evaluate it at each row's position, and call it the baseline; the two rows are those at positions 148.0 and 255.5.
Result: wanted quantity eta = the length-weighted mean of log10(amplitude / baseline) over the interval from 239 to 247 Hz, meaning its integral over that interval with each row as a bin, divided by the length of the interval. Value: 0.09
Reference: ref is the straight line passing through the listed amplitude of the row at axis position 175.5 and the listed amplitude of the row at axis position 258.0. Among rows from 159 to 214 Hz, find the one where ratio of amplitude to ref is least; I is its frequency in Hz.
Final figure 163.0 Hz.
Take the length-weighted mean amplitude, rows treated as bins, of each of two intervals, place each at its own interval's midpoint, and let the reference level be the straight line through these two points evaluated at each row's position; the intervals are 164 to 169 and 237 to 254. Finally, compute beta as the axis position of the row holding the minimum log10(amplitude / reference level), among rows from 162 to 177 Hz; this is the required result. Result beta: 163.0 Hz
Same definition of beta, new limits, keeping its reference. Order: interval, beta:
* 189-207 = 198.0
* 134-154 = 153.0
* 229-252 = 248.0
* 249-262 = 255.5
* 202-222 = 215.5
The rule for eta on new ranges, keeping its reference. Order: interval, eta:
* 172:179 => 0.00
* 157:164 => -0.02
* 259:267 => 0.02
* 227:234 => 0.09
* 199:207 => 0.04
